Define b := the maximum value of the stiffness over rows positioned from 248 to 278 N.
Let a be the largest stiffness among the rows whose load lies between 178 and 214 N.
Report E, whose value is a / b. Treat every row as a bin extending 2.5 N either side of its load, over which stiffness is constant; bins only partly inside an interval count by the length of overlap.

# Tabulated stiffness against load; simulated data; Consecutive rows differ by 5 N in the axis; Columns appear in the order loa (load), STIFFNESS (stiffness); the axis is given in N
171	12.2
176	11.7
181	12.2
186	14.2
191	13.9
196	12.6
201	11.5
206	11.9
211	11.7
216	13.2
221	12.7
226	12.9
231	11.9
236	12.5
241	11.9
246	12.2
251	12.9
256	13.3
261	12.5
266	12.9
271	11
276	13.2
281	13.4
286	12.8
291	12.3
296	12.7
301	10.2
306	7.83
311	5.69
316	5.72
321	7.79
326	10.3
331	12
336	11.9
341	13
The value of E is 1.07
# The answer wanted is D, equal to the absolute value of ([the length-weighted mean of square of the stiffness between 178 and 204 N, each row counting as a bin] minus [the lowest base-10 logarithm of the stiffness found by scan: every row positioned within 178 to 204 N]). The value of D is 165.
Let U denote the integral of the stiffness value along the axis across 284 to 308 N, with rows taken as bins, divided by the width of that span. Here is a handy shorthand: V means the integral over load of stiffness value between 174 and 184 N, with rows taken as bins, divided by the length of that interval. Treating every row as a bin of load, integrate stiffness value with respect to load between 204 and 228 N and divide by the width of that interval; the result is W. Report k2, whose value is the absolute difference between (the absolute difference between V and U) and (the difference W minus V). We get 0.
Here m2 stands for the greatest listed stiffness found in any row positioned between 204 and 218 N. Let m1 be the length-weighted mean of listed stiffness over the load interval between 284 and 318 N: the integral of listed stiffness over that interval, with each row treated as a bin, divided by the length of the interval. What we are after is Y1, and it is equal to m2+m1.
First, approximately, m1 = 9.6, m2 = 13.2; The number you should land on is 22.8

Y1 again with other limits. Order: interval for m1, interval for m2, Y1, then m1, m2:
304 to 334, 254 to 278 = 21.6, 8.3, 13.3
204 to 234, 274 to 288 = 25.8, 12.4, 13.4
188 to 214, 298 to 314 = 22.6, 12.4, 10.2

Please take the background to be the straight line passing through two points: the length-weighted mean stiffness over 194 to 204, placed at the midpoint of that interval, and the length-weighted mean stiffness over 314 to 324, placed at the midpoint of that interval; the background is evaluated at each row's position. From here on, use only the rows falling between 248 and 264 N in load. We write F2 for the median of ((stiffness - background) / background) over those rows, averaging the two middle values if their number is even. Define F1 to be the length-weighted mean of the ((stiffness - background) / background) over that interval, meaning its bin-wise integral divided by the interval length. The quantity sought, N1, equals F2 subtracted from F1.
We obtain 0.011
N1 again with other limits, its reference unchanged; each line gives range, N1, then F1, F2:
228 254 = 0.008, 0.20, 0.19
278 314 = -0.179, 0.33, 0.51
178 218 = 0.021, 0.05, 0.03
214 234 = -0.002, 0.15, 0.16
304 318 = 0.066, -0.13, -0.20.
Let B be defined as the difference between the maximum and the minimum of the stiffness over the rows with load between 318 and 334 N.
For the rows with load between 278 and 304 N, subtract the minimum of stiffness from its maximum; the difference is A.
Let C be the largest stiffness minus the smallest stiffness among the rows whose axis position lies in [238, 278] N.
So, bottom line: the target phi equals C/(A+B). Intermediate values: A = 3.2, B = 4.2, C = 2.3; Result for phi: 0.31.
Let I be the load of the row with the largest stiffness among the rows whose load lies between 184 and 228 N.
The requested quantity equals 186 N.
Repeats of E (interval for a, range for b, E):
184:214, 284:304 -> 1.11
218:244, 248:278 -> 0.97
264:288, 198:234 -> 1.02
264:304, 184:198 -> 0.94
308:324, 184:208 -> 0.55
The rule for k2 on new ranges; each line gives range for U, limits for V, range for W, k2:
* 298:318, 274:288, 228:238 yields 7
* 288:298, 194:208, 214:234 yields 0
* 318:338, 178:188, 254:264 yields 3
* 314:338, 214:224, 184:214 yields 4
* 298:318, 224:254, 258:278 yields 5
